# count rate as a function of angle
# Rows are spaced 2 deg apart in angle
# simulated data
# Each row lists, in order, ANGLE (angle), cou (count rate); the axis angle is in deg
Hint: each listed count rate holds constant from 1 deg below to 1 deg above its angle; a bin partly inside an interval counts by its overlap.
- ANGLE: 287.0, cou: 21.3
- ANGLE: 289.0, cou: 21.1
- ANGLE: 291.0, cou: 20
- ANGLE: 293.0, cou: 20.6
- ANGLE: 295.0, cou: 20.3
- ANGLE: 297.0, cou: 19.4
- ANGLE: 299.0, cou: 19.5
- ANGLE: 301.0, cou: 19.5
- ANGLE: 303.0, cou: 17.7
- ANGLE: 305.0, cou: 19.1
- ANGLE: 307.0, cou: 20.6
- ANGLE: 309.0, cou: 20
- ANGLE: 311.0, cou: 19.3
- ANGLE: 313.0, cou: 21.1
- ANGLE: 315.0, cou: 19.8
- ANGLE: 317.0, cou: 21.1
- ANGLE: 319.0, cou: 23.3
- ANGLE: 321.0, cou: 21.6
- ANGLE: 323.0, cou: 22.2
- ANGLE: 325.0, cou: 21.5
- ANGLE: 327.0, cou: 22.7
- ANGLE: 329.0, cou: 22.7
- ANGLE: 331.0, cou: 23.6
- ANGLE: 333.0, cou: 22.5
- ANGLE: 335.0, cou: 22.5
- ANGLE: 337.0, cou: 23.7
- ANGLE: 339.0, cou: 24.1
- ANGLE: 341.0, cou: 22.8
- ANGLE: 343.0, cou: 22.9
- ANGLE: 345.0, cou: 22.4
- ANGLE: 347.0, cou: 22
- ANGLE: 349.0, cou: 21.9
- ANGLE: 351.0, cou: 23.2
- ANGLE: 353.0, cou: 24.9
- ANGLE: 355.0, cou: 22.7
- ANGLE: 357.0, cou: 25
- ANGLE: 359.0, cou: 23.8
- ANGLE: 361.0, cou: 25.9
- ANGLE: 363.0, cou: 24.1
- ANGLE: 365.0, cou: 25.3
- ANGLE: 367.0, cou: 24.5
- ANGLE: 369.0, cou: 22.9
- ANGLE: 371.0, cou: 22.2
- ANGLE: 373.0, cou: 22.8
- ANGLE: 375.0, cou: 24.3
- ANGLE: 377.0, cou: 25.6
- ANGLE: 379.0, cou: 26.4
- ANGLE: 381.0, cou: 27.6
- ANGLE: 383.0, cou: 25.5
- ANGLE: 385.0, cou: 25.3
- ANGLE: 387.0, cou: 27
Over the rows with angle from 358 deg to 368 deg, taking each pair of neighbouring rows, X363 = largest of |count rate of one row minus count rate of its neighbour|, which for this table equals 2.1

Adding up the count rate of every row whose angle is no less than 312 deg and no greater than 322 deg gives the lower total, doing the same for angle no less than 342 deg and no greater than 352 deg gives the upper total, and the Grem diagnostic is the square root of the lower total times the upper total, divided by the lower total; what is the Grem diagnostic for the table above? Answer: 1.03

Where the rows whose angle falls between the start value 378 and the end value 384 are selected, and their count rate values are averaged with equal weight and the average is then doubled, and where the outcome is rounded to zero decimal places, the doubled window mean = 53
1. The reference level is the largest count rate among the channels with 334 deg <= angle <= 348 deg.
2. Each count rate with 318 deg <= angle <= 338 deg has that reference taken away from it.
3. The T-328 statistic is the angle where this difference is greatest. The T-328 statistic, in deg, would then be 337.0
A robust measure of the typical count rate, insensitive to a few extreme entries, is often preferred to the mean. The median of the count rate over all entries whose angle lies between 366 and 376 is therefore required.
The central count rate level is 22.9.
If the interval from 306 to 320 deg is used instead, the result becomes 20.6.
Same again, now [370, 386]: 25.4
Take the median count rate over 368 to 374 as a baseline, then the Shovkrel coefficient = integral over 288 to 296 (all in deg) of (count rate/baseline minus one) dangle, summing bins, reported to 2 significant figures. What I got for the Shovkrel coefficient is -0.81 deg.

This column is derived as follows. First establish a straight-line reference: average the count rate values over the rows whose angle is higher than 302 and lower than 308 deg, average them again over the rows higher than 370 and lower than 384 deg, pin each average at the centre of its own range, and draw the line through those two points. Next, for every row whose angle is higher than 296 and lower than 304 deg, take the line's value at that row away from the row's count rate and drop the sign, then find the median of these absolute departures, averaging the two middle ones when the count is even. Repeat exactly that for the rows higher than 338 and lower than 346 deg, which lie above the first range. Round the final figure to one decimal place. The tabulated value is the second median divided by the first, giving 0.8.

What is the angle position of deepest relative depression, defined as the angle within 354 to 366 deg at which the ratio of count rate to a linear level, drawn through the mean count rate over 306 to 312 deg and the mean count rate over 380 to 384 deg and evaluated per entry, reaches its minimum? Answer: 355.0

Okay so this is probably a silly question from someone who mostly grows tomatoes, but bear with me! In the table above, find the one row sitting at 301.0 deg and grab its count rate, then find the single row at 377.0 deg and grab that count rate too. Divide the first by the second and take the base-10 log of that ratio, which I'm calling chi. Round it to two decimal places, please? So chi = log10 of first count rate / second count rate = -0.12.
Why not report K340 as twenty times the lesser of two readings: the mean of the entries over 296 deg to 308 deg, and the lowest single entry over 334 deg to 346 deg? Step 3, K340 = 386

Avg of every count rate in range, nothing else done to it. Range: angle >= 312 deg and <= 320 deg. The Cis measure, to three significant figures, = 21.3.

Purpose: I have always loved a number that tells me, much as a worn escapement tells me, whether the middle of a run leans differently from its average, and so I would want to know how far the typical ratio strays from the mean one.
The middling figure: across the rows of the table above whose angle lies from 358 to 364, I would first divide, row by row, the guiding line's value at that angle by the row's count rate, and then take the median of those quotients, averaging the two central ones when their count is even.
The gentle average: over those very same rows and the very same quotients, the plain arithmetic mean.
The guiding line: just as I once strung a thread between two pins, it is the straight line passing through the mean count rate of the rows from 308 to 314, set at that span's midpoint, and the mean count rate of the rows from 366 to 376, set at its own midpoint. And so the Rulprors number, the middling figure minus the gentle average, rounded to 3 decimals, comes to 0.022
